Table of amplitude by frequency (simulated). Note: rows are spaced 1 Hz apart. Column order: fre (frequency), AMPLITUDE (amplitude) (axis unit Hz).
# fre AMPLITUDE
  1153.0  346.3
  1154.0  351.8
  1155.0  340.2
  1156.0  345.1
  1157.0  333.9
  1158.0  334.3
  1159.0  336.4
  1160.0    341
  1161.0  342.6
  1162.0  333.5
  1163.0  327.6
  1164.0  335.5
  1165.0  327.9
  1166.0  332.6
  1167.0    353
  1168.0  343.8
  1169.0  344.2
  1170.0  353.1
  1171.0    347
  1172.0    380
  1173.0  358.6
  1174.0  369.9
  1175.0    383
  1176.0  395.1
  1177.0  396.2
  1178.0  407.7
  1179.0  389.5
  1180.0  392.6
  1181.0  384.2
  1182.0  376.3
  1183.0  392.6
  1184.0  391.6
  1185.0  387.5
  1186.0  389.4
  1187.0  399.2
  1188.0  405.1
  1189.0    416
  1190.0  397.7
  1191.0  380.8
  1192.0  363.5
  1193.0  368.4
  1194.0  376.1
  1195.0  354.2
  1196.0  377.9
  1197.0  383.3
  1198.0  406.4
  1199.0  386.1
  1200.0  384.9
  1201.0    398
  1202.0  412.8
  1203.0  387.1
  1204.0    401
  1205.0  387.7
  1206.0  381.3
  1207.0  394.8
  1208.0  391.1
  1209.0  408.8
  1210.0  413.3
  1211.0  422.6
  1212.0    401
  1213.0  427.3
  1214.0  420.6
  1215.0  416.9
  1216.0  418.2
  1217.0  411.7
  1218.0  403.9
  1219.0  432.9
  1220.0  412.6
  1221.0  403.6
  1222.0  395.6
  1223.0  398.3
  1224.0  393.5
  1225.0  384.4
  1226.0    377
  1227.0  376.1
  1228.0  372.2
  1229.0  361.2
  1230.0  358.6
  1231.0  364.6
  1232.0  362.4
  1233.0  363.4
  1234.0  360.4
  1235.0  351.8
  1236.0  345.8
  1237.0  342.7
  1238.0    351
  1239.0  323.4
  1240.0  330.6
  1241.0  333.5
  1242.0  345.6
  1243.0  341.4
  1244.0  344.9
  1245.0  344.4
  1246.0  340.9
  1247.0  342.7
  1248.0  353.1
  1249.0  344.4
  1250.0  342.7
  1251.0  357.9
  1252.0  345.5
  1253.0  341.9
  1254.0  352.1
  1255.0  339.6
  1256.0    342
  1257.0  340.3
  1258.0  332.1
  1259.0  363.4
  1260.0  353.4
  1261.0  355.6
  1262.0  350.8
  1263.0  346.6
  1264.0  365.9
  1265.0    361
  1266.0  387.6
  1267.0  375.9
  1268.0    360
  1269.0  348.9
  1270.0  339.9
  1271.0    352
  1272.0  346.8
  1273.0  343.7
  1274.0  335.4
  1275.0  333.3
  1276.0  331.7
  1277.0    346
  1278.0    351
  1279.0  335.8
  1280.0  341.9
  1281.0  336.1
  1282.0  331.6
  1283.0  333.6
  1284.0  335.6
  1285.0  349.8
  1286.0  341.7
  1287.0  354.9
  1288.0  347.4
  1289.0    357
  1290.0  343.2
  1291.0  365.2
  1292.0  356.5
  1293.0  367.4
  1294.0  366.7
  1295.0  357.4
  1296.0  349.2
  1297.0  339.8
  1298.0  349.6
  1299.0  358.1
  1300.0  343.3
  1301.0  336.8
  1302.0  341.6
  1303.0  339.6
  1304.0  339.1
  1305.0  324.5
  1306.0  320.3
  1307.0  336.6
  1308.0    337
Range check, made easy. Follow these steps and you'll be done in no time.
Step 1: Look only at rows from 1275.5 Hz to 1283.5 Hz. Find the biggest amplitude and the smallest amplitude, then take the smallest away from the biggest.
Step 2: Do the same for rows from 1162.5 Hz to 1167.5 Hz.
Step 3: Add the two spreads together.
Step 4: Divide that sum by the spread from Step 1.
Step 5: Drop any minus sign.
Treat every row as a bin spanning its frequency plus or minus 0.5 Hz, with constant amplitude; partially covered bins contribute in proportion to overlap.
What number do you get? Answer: 2.3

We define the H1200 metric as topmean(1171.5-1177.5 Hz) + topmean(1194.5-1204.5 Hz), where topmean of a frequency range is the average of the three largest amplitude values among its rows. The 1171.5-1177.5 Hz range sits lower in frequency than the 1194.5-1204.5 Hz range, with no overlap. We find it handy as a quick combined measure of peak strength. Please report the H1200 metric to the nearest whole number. 798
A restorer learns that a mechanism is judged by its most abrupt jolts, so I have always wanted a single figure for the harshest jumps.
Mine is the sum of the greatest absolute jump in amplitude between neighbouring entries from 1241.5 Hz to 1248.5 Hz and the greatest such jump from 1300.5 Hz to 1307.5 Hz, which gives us 27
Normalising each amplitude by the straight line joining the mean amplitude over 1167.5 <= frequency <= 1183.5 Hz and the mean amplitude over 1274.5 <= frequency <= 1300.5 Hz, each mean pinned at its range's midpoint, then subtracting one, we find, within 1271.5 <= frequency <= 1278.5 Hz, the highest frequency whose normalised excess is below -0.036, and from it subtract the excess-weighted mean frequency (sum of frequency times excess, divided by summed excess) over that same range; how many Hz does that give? 1.3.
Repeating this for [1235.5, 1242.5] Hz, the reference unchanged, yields 2.8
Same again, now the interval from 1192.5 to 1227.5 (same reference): -18.1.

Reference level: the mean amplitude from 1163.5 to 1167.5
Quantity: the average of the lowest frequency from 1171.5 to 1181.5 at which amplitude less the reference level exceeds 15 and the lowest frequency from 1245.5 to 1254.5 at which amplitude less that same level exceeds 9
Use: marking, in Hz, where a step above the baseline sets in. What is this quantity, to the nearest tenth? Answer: 1210.0 Hz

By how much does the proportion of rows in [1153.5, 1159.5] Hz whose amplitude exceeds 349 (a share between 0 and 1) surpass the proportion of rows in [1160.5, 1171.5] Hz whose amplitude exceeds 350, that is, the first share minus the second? 0.0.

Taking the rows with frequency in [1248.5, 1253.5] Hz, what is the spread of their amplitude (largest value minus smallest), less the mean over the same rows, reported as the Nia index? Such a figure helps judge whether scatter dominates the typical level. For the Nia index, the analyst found -330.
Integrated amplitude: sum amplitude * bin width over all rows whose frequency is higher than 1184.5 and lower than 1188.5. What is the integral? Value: 1581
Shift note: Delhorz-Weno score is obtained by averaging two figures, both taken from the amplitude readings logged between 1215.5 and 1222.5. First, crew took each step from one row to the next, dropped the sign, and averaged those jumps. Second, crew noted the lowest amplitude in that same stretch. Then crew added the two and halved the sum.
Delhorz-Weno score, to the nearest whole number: 205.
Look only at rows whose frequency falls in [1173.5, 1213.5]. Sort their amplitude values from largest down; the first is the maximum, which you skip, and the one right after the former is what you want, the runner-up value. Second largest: 422.6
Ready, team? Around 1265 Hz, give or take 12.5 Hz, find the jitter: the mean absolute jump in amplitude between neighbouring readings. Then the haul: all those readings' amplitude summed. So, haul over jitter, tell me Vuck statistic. 902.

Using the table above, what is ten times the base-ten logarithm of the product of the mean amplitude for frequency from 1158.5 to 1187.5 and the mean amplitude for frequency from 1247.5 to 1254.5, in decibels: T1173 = 51.1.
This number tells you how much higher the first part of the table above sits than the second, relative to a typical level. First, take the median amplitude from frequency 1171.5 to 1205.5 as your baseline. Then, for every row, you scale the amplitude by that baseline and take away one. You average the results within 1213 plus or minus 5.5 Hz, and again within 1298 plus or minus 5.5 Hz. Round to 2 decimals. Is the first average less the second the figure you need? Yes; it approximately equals 0.16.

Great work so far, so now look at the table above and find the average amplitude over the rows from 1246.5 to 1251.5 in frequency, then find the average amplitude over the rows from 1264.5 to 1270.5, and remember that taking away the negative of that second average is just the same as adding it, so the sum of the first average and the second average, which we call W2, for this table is 710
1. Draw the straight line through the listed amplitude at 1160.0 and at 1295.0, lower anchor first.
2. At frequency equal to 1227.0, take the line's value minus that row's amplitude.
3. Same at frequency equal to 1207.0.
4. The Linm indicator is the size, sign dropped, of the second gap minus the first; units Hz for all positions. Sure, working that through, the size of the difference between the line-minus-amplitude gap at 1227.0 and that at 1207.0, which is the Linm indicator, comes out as 21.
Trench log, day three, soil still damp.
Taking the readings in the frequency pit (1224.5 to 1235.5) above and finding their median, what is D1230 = 363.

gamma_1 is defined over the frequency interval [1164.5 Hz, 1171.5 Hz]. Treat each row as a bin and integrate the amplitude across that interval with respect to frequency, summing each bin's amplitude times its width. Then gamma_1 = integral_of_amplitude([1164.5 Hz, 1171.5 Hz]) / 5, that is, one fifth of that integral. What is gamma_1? 480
